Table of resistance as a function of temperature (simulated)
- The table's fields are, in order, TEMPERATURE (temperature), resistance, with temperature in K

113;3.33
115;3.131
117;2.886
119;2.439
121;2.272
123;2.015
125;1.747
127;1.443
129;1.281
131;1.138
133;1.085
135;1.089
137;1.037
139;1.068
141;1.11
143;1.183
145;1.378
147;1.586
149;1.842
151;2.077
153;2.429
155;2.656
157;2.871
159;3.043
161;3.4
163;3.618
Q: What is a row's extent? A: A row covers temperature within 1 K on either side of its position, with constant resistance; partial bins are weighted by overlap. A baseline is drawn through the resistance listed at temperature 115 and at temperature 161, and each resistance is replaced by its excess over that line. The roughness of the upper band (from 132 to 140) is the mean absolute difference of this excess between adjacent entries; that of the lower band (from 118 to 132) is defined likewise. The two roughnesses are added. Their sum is 0.26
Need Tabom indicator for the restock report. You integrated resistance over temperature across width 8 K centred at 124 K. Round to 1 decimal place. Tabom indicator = 15.0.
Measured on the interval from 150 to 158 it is 20.1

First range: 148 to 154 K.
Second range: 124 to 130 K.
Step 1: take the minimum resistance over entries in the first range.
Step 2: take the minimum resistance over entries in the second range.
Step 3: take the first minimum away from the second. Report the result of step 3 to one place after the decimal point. -0.6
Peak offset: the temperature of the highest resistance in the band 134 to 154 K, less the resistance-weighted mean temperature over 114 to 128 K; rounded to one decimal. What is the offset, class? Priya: 33.0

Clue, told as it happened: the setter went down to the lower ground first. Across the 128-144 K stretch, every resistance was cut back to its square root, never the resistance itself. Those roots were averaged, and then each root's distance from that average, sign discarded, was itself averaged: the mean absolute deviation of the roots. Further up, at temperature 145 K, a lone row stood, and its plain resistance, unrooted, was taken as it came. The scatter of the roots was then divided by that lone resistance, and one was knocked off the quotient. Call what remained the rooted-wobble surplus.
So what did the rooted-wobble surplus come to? -0.98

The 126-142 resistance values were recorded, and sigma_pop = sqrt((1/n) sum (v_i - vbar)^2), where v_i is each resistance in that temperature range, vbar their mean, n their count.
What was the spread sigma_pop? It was 0.13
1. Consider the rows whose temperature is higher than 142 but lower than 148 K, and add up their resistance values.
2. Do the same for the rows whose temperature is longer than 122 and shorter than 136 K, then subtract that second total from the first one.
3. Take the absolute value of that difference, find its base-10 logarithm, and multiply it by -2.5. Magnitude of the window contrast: -1.9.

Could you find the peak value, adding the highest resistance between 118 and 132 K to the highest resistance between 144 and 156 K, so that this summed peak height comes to 5.1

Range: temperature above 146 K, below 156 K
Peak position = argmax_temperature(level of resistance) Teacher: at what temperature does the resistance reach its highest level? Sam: 155 K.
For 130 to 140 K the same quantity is 131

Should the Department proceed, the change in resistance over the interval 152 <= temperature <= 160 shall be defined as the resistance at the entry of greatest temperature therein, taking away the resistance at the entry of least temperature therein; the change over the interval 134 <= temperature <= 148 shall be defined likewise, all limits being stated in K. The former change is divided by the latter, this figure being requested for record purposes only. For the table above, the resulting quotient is 1.2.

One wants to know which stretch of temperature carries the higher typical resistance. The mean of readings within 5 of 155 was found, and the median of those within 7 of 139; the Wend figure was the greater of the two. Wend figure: 2.6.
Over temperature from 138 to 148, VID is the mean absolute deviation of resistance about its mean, 0.17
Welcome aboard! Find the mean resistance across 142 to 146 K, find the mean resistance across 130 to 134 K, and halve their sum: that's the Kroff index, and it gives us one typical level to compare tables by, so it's 1.2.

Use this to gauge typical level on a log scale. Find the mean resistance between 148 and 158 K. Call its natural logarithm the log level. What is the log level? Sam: 0.9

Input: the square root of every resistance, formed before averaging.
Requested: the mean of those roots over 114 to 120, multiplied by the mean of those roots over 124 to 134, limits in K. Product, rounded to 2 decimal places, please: 1.93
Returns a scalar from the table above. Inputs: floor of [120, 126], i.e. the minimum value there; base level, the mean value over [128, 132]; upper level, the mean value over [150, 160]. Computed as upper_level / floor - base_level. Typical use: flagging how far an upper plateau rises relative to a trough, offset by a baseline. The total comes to 0.29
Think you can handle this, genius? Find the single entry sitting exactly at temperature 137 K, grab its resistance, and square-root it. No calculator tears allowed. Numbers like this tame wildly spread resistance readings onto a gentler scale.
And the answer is 1.02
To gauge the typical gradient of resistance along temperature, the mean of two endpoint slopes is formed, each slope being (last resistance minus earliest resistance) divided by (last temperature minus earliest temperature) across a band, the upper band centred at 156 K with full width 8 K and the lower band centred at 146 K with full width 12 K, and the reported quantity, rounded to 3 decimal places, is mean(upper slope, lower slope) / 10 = 0.010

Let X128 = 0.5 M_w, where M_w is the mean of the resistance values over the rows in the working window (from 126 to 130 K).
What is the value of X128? 0.68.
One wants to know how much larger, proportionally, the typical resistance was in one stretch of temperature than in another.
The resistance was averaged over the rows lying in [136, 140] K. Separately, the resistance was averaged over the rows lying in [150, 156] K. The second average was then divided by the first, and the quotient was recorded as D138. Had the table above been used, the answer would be 2.3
